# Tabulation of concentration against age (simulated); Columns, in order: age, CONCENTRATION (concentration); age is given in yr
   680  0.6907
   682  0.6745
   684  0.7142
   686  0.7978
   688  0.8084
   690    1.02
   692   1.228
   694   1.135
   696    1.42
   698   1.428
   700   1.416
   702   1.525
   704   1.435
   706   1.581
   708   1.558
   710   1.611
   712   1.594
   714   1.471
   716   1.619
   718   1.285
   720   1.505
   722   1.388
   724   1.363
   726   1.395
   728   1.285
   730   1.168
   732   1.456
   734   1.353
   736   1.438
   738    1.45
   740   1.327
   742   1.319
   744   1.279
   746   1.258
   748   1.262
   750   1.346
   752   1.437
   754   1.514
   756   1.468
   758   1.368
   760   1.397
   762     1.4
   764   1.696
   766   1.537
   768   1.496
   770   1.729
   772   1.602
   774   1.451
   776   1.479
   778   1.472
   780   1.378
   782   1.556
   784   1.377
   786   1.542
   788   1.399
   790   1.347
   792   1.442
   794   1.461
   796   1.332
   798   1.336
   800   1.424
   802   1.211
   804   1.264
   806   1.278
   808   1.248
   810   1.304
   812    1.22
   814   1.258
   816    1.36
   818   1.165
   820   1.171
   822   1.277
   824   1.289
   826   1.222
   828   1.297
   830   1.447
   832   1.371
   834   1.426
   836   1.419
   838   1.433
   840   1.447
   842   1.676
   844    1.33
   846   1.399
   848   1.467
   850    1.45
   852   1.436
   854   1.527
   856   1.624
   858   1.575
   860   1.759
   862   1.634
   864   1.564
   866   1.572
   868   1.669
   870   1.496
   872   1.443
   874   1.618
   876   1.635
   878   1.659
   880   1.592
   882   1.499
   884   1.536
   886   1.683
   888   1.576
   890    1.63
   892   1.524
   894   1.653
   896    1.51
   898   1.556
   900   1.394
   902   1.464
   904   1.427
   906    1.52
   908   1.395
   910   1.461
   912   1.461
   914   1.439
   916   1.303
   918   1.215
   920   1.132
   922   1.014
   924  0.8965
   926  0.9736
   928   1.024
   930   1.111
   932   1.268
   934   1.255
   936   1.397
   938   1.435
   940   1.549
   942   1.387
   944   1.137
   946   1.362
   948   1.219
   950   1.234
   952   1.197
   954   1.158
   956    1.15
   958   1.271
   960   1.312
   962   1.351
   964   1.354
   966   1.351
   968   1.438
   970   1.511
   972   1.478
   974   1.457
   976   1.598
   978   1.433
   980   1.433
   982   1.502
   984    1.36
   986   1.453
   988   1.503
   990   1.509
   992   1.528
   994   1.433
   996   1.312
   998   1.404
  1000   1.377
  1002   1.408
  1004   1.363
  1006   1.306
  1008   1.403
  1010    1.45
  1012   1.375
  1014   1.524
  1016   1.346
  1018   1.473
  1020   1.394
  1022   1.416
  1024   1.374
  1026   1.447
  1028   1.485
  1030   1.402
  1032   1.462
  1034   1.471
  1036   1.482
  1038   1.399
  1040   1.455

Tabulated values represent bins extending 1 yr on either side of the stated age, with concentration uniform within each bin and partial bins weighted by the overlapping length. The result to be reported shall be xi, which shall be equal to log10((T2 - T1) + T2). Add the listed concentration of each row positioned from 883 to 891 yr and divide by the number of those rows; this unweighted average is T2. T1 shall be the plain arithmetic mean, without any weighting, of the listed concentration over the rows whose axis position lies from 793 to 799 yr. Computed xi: 0.26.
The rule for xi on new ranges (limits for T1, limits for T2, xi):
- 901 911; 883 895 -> 0.24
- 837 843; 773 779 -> 0.15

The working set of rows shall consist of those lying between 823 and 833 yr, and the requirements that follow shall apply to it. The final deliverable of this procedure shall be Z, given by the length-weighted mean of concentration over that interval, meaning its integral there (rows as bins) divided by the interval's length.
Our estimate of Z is 1.33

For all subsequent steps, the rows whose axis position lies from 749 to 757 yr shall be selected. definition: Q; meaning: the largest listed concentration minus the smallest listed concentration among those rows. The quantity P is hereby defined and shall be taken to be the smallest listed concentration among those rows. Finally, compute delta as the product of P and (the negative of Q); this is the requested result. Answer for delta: -0.23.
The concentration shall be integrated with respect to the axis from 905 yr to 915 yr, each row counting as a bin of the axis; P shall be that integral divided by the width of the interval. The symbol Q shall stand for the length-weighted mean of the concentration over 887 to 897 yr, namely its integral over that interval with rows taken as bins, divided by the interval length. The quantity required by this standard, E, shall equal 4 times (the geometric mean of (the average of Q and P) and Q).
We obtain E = 6.19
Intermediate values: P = 1.46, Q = 1.58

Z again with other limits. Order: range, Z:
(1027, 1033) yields 1.45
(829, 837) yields 1.42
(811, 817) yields 1.28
